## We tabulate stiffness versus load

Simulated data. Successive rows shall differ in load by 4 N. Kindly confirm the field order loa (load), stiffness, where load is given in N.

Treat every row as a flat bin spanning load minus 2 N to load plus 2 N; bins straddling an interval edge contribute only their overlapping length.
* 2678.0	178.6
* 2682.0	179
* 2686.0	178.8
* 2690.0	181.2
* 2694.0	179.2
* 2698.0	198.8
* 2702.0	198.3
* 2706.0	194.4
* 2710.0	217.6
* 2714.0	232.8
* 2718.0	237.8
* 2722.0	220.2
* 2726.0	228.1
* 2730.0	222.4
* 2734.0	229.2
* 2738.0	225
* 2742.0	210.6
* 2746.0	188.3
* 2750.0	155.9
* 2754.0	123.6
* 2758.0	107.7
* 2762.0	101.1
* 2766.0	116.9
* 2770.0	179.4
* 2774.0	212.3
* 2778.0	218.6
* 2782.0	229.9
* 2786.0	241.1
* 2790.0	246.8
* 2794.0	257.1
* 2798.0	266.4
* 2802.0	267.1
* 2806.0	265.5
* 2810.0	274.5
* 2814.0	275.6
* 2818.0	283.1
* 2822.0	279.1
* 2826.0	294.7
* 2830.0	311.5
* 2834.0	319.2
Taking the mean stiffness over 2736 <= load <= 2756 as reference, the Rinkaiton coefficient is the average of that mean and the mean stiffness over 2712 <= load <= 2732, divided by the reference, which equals 1.13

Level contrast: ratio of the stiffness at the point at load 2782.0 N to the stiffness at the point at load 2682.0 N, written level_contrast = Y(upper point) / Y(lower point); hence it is 1.28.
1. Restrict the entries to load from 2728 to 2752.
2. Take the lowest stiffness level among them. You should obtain 155.9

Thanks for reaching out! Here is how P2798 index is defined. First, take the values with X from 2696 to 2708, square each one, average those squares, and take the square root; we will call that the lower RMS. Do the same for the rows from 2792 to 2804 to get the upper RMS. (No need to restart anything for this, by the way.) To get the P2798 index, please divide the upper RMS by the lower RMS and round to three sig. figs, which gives 1.34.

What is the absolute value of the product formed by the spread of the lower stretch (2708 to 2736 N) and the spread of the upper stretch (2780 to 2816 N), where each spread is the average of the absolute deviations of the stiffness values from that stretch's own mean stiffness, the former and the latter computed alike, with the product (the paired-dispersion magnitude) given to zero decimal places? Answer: 75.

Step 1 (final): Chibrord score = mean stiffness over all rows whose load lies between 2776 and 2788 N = 230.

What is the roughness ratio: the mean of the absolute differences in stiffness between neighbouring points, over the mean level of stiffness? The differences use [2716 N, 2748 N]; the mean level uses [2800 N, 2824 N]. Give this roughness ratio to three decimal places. 0.041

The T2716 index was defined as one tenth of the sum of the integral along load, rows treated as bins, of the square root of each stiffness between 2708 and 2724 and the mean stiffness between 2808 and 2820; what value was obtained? 52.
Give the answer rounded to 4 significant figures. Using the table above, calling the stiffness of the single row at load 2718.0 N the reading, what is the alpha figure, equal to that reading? 237.8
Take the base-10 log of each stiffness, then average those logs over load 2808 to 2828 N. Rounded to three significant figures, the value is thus 2.45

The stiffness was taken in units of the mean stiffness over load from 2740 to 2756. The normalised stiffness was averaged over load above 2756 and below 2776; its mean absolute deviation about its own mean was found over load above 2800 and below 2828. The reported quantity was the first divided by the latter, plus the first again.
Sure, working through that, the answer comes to 20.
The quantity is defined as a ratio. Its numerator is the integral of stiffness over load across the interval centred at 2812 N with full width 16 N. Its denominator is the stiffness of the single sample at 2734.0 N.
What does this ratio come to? 19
